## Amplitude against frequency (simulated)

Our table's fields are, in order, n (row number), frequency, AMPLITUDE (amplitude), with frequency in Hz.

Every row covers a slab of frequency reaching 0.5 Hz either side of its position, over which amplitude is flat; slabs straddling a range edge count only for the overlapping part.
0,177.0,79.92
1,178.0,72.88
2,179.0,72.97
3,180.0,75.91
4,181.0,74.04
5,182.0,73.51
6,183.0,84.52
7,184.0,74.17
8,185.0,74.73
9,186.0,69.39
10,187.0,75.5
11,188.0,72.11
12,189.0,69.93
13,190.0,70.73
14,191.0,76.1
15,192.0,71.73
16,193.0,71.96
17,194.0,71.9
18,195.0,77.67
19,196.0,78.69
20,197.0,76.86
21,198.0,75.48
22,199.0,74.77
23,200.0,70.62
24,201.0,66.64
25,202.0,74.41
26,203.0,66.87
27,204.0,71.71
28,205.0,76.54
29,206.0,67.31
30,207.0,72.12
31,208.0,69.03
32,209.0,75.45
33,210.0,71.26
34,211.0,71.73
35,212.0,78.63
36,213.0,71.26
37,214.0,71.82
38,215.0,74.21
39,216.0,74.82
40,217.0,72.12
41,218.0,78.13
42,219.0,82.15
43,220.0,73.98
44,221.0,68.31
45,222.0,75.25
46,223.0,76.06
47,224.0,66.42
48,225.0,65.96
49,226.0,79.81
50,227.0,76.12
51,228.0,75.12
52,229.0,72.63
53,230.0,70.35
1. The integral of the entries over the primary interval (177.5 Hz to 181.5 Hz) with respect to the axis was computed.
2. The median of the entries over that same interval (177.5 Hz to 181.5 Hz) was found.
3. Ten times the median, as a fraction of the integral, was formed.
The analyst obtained 2.48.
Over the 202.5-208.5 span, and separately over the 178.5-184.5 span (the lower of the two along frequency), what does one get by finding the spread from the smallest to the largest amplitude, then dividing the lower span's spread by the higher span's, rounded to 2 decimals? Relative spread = 1.19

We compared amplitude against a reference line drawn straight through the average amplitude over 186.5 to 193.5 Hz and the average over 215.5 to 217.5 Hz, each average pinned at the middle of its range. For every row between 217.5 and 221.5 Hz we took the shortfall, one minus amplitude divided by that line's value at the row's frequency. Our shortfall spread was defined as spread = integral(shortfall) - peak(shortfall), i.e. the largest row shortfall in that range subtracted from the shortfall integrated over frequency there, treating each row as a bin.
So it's -0.18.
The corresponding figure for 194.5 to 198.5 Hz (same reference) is -0.20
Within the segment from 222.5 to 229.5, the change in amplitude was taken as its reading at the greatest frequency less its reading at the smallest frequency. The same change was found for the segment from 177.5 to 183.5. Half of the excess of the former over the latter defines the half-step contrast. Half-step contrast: -7.5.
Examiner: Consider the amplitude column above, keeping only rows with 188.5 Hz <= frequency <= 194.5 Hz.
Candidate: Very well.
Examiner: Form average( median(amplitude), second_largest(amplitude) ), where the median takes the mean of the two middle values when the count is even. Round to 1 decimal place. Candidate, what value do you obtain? 71.9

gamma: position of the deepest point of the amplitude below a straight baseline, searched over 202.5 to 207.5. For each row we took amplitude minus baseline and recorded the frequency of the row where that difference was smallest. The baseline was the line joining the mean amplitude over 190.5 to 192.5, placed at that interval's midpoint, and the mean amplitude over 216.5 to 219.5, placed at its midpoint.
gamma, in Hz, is 203.0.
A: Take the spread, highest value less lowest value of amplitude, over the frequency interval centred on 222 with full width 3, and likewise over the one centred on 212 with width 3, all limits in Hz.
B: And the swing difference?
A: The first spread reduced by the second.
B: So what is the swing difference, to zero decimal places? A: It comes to 0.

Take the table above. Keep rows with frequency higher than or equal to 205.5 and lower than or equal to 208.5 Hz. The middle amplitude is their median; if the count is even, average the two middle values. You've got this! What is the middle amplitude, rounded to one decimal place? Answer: 69.0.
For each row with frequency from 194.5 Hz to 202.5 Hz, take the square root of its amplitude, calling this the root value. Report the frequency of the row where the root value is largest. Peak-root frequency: 196.0 Hz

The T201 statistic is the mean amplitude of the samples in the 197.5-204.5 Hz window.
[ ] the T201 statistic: 71.5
